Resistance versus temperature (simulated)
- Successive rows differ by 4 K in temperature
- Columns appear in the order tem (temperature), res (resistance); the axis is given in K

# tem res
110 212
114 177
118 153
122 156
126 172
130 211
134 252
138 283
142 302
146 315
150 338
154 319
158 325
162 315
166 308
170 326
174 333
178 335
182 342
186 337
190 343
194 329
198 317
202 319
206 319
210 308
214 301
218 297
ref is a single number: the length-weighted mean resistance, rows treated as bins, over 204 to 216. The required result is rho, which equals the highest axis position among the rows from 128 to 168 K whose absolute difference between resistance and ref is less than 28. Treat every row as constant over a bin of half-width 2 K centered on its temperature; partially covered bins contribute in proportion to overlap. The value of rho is 166 K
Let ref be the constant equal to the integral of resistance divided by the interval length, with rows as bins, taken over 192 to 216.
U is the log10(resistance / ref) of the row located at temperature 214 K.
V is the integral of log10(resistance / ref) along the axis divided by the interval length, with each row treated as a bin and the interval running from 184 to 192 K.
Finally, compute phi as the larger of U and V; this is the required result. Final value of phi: 0.032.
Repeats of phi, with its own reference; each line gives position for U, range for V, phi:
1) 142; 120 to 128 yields -0.019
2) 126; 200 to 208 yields 0.005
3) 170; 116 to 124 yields 0.014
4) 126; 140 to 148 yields -0.010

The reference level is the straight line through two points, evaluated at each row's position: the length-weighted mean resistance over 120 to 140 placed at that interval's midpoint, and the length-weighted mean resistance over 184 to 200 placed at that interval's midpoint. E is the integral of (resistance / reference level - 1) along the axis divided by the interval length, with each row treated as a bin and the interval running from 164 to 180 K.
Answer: 0.11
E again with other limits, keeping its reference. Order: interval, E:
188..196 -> 0.01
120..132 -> -0.14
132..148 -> 0.23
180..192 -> 0.06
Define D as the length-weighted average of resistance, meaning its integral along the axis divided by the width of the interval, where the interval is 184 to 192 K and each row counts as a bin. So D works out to 340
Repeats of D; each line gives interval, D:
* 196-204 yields 318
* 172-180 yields 334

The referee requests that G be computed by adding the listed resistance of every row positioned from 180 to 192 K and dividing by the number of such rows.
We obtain 341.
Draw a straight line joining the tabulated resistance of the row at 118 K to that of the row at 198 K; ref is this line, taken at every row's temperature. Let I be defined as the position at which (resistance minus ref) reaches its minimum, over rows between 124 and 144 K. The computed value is 126 K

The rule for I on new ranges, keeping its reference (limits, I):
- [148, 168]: 166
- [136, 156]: 138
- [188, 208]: 206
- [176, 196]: 194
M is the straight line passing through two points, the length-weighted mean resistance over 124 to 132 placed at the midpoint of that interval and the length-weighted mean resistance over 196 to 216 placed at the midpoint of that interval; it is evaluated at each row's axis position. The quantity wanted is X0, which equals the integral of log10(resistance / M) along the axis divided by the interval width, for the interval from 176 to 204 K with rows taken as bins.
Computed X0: 0.062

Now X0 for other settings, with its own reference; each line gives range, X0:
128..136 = 0.067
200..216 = -0.006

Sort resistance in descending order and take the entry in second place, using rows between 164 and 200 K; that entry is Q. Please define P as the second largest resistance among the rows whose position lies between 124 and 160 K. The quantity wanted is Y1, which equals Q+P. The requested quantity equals 667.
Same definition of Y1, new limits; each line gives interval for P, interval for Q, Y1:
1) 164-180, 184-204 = 670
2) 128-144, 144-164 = 608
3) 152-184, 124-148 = 637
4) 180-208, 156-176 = 668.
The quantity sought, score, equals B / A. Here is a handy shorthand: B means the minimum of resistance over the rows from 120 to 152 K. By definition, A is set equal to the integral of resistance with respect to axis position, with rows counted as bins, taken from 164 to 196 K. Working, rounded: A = 10612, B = 156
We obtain 0.015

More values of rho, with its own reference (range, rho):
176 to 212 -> 210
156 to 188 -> 186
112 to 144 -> 142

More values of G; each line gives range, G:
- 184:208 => 327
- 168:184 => 334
